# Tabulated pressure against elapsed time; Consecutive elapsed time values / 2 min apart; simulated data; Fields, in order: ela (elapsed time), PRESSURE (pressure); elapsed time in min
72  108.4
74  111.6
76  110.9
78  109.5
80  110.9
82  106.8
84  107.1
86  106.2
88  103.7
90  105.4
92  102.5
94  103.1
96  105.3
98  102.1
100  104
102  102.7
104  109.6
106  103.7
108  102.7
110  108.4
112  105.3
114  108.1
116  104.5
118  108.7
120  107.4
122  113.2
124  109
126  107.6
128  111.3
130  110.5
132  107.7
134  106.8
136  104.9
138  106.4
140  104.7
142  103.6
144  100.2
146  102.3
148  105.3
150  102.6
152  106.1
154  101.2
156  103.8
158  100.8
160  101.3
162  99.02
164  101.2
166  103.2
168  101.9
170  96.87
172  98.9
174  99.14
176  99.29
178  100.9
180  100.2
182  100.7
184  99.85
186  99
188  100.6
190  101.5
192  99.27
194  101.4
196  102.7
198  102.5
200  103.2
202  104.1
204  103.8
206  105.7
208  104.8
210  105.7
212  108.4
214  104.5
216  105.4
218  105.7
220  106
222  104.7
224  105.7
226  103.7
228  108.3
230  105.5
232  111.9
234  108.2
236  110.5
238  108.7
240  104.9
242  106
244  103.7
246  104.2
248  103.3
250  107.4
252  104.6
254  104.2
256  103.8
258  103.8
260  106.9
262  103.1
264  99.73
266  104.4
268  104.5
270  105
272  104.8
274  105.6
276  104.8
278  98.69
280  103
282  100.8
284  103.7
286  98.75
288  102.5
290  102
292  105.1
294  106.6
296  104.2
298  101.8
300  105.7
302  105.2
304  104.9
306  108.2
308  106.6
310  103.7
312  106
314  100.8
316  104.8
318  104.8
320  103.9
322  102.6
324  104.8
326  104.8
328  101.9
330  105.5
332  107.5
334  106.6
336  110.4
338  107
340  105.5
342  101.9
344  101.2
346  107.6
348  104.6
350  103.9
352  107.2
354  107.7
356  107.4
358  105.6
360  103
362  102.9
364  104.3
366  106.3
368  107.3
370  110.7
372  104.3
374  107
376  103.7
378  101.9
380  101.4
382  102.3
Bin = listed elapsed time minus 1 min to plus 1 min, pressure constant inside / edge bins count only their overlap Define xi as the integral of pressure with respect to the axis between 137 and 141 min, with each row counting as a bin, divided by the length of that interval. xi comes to 106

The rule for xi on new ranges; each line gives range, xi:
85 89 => 105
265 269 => 104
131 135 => 107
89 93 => 104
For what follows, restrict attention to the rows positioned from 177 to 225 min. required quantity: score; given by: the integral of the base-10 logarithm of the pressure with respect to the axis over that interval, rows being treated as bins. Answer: 96.6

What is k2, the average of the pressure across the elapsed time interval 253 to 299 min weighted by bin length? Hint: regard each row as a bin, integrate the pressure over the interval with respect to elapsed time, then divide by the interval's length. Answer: 103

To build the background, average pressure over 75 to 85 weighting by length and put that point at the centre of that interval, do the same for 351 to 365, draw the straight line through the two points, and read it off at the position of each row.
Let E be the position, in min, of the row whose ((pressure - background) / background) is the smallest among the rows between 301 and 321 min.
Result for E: 314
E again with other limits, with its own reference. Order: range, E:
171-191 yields 172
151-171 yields 170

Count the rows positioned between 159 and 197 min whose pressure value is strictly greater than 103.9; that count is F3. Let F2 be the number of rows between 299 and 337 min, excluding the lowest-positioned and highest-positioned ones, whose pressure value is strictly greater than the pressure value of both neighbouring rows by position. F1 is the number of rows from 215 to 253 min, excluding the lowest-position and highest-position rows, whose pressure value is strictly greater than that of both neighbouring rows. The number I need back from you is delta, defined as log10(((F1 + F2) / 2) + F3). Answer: 0.74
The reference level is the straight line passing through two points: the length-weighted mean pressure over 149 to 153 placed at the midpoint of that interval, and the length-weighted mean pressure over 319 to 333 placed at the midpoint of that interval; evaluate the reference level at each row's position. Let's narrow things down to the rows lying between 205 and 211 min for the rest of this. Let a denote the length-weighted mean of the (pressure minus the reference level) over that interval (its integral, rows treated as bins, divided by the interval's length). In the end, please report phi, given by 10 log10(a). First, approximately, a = 1.0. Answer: 0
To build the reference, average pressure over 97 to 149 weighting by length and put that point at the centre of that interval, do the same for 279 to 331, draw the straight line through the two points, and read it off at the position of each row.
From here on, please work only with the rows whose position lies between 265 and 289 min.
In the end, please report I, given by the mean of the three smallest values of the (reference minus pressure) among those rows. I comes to -1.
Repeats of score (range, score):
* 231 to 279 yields 97.0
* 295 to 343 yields 97.0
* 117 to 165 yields 97.1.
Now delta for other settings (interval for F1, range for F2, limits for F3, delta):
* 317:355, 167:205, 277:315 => 1.11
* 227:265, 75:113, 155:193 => 0.81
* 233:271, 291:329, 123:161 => 1.19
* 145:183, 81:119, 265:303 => 1.24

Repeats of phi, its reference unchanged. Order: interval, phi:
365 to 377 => 3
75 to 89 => 6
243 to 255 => -8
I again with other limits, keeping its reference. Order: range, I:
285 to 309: -3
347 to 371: -5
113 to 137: -6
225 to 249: -6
